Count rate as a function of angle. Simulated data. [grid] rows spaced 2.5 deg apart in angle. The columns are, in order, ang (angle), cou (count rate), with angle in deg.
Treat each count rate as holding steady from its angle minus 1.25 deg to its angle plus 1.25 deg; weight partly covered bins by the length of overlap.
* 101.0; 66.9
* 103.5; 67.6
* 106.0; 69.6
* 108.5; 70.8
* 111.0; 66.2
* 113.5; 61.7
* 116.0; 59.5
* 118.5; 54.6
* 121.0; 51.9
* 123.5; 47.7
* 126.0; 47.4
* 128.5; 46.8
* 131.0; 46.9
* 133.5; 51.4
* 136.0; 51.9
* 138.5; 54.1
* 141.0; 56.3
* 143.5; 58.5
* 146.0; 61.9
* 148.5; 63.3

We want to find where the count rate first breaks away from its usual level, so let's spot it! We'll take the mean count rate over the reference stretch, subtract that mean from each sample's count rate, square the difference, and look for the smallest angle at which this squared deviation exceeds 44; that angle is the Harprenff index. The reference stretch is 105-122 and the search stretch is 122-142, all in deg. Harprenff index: 123.5 deg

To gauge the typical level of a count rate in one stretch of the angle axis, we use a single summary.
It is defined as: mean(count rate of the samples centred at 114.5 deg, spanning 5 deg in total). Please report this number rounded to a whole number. 61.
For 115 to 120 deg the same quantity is 57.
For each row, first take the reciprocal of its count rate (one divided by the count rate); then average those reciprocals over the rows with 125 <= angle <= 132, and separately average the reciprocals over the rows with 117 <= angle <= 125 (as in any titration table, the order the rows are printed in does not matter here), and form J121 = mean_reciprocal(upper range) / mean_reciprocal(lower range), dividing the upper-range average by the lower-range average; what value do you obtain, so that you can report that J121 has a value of 1.1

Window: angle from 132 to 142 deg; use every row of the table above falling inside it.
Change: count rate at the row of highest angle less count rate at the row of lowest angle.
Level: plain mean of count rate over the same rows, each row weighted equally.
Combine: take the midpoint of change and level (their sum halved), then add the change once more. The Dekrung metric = 34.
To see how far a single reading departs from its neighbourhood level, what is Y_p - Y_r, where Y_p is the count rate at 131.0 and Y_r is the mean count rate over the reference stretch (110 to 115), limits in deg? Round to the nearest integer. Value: -17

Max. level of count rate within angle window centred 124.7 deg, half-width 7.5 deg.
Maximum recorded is 54.6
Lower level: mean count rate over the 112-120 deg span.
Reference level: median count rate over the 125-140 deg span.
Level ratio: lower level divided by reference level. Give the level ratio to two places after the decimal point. 1.19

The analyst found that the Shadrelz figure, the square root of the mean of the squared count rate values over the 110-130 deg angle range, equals 54.9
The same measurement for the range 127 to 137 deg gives 49.3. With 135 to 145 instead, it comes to 55.3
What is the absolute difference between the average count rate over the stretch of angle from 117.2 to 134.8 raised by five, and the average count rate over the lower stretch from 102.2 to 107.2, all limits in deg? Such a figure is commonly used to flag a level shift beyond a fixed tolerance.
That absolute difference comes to 14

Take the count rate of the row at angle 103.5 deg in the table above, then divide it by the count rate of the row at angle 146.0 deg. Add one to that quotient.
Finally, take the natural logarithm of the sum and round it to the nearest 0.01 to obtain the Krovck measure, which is 0.74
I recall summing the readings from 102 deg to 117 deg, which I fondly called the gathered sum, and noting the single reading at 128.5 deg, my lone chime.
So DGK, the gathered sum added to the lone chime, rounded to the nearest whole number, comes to 442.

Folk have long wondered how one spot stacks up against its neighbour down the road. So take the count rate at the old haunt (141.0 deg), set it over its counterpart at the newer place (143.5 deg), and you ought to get 1.0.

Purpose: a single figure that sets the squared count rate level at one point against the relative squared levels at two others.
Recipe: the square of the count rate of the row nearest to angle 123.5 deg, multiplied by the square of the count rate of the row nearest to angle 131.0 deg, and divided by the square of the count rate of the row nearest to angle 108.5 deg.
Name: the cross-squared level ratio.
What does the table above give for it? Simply 998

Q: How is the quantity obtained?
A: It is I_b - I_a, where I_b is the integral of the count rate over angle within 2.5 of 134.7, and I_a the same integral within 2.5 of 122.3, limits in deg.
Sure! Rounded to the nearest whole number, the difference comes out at 9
